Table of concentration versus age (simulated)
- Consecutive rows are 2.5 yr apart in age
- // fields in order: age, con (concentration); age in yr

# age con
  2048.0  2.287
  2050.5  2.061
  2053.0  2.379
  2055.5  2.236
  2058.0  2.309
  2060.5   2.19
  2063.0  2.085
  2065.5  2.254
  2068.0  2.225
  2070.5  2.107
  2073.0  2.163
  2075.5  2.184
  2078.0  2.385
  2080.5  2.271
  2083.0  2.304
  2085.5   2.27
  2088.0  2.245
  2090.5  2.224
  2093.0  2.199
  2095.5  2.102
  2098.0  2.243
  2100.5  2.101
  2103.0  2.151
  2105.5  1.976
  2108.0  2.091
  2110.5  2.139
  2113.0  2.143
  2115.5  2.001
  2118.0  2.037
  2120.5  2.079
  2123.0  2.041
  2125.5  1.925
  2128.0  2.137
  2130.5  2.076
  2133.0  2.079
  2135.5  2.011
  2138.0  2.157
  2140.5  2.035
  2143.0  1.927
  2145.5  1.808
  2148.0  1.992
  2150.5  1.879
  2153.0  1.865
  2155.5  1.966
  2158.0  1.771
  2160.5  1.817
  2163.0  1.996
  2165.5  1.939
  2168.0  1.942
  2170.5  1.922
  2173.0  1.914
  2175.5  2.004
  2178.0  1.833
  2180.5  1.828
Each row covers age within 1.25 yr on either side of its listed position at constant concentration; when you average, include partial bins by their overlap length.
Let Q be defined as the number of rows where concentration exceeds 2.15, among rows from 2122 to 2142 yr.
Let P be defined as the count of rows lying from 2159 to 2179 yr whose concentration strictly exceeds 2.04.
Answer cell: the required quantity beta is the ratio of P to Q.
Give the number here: 0.0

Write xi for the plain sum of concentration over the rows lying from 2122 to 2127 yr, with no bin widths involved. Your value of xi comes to 4.0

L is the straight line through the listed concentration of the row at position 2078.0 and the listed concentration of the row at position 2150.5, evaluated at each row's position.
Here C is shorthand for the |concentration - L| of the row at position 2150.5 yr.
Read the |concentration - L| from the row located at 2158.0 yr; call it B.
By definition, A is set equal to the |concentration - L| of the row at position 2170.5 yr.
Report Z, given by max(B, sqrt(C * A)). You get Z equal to 0.06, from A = 0.18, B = 0.06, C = 0.0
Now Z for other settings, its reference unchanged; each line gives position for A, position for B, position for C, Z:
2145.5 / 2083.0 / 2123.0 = 0.06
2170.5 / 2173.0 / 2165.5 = 0.19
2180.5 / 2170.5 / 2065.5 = 0.19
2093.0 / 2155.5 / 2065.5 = 0.13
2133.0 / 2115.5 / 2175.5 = 0.15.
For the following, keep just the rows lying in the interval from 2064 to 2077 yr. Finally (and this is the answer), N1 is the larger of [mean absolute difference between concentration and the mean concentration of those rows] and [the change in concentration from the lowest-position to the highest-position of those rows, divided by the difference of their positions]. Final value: 0.042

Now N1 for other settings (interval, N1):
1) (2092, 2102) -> 0.060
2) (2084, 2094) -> 0.023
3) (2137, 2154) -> 0.094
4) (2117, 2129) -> 0.051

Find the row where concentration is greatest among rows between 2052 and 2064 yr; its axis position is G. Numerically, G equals 2053.0 yr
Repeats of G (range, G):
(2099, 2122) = 2103.0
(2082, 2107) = 2083.0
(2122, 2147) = 2138.0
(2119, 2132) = 2128.0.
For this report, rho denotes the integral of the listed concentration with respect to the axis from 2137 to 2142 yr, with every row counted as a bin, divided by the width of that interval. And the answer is 2.08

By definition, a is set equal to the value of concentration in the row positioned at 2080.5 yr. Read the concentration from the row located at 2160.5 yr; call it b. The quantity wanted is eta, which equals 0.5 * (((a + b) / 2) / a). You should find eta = 0.45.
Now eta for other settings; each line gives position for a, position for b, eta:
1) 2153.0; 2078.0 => 0.57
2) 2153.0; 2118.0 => 0.52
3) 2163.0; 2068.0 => 0.53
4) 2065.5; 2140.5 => 0.48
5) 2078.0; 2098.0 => 0.49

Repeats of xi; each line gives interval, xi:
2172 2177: 3.9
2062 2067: 4.3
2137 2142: 4.2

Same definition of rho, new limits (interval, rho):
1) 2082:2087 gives 2.28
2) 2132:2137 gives 2.05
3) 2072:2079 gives 2.24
